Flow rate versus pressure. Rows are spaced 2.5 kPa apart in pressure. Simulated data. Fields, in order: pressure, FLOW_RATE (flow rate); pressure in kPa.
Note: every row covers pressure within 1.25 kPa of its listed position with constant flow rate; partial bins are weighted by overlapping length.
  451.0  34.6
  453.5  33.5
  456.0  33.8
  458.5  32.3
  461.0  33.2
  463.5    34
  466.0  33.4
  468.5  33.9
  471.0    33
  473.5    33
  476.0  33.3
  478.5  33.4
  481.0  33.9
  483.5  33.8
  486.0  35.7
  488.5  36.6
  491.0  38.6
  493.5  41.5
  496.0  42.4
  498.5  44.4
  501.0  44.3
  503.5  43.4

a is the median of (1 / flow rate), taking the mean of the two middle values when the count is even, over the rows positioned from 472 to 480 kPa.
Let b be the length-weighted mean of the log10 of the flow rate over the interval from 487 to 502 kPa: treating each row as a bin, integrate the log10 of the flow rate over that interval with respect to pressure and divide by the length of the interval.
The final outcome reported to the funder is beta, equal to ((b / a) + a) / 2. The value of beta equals 26.9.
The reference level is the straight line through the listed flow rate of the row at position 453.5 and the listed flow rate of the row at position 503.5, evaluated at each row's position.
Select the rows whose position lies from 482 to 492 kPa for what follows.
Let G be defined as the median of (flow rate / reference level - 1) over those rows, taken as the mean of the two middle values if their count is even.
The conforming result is -0.10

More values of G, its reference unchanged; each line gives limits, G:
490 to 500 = 0.01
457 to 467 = -0.06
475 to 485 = -0.13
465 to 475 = -0.09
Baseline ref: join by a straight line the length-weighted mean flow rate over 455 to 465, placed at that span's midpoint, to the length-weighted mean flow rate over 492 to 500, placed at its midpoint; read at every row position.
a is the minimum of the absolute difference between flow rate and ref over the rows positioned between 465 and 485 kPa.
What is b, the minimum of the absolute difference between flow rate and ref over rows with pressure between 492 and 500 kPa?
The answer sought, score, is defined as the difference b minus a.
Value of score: -1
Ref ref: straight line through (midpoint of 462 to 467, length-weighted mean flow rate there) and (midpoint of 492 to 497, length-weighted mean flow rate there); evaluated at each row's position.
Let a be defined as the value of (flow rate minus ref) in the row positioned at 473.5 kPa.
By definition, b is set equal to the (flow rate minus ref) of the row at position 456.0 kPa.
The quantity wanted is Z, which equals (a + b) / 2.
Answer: 0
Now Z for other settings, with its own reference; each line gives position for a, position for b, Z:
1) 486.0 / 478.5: -4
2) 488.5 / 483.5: -4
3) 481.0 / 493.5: -2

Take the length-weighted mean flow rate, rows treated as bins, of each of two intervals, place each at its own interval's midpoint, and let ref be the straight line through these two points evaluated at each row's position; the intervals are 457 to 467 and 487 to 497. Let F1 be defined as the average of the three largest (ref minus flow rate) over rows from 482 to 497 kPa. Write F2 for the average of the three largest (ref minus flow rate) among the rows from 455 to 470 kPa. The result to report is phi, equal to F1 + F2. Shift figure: 3.5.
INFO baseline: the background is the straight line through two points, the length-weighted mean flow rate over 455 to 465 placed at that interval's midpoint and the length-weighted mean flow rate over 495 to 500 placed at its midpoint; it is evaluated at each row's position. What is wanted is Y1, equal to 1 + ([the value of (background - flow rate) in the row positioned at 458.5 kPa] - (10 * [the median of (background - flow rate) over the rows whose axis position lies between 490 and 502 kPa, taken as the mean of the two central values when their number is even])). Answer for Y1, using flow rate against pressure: -5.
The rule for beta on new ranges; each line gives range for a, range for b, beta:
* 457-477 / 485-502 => 26.7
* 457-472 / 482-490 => 25.8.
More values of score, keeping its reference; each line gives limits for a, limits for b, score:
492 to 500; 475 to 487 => 4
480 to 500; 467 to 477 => 1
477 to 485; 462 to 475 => -5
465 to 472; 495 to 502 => -1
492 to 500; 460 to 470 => 0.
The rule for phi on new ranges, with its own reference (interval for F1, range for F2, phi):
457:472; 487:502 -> 1.7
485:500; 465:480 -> 4.9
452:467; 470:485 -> 3.8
